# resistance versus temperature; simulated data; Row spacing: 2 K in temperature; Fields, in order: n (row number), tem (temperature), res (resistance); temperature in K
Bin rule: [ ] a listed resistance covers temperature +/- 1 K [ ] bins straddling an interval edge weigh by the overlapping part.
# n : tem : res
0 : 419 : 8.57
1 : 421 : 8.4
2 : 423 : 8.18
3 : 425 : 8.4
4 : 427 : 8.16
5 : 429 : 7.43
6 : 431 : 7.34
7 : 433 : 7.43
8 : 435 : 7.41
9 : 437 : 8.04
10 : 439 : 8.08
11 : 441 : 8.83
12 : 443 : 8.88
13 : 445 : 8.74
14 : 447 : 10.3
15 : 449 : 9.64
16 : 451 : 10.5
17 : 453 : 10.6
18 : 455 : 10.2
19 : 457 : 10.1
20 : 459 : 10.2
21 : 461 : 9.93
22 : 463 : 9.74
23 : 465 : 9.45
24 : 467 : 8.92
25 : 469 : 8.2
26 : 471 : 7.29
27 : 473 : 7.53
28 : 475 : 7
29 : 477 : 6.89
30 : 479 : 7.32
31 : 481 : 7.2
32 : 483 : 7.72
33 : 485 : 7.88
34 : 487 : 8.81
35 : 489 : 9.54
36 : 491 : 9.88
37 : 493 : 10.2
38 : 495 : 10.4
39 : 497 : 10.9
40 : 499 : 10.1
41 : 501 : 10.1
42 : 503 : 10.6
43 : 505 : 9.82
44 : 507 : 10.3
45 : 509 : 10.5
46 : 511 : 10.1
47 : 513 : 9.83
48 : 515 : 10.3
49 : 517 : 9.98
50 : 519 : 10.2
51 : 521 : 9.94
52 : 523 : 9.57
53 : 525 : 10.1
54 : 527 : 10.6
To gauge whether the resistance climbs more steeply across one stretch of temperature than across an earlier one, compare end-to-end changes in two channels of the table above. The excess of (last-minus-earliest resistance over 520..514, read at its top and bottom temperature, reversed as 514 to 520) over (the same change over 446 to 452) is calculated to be -0.3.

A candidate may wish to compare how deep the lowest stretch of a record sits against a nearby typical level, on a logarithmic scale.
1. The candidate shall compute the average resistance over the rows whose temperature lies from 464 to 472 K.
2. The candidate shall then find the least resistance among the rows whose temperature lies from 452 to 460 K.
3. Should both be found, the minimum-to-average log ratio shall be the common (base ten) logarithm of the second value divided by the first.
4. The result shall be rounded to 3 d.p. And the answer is 0.077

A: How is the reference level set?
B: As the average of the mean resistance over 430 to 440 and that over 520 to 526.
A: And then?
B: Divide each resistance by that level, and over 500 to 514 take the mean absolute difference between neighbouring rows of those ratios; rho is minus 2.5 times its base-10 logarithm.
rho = 3.25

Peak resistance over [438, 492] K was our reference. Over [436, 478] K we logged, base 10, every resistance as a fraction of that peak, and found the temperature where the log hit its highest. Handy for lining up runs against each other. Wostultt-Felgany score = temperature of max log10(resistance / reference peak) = 453 K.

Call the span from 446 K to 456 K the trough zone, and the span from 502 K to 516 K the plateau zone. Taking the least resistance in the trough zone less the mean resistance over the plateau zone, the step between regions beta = -1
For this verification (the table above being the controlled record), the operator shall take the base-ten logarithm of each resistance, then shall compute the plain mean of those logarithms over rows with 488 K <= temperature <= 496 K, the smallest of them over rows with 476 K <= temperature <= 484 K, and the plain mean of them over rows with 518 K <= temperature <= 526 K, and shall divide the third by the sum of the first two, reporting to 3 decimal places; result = 0.543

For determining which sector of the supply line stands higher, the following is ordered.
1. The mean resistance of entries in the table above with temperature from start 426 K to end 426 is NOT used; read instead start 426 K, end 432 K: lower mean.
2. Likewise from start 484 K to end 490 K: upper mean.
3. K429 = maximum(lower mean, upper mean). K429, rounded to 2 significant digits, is 8.7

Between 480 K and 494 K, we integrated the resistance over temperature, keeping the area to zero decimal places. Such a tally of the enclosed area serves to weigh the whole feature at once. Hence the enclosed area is 122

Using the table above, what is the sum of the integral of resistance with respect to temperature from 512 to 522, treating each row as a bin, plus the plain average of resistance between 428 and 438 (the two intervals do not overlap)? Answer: 108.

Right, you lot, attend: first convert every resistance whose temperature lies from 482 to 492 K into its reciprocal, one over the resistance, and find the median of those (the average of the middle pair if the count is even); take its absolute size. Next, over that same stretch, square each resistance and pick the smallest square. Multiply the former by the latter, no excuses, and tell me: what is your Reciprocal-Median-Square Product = 7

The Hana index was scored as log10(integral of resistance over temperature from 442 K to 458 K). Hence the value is 2.20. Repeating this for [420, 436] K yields 2.10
